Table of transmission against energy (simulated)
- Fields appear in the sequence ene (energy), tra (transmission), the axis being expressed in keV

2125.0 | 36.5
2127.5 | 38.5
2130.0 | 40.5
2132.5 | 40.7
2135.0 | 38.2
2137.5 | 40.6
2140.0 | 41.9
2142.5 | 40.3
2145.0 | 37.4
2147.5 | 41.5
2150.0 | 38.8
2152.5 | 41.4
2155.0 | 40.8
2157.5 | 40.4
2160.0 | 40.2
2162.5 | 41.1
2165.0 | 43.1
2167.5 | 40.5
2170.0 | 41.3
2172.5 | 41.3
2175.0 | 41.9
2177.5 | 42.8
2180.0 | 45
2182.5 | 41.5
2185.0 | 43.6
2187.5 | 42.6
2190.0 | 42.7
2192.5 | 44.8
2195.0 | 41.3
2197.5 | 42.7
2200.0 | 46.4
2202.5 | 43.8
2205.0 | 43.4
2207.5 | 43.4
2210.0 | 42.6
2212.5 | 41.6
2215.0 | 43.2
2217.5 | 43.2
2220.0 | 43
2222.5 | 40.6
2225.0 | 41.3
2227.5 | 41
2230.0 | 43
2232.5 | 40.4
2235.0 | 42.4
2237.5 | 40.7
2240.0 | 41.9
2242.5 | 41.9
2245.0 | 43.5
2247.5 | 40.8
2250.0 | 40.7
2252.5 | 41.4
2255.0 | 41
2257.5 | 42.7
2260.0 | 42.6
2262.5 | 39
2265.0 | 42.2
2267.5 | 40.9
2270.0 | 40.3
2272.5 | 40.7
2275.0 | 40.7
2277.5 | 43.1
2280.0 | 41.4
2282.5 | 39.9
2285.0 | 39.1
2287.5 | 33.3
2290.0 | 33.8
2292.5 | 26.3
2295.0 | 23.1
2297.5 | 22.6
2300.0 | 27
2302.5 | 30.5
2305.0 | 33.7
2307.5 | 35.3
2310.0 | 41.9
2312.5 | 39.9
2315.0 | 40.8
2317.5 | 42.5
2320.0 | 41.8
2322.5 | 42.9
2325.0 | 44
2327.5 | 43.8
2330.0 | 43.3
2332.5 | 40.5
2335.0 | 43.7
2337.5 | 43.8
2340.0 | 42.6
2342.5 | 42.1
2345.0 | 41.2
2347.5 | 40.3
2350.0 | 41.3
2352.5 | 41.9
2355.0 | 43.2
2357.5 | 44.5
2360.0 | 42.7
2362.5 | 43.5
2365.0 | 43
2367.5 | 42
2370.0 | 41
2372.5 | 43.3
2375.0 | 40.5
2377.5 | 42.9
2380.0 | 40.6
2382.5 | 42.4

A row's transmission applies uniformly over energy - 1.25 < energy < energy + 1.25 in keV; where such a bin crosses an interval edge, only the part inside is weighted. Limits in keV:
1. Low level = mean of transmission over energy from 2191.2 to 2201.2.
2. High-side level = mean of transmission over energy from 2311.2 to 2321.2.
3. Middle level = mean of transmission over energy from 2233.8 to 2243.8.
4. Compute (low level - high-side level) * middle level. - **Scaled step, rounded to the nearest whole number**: 106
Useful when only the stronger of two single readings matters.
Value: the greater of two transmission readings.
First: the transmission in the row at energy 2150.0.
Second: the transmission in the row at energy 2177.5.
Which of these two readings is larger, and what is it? 42.8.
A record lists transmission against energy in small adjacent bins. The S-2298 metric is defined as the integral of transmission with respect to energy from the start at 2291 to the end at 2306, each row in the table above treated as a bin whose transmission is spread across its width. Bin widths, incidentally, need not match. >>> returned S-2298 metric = 408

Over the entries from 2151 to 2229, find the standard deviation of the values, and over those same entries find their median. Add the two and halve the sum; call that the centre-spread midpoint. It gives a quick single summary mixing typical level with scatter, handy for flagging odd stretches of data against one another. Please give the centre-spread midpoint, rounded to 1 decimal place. 22.0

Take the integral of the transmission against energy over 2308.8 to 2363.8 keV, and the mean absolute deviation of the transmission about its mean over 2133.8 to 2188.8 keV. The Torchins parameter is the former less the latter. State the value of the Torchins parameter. 2329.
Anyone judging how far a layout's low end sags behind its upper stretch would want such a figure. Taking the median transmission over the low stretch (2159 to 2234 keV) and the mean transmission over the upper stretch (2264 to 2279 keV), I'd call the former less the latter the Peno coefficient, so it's 1.3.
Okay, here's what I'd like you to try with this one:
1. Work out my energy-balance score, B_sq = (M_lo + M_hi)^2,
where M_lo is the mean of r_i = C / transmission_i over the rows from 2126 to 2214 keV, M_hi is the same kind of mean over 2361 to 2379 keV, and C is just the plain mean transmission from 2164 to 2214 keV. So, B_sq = 4.17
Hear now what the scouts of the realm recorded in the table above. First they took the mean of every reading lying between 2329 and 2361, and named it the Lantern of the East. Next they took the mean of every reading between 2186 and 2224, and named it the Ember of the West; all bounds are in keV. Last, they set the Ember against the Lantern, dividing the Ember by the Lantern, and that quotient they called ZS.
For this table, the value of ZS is 1.01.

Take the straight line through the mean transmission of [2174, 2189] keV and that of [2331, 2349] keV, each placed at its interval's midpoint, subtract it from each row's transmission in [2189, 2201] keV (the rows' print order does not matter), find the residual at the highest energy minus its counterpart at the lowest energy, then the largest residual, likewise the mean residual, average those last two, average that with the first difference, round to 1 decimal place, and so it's 3.0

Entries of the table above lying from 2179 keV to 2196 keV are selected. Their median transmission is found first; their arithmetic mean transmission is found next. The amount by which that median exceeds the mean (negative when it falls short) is -0.4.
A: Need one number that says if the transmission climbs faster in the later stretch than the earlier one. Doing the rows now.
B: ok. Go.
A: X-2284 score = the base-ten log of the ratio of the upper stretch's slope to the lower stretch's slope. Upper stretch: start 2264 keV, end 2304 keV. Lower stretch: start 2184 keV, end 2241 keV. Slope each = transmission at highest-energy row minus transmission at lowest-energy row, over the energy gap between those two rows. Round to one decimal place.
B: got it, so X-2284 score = 1.0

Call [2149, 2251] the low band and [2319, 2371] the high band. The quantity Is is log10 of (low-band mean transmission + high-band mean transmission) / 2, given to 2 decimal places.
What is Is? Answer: 1.63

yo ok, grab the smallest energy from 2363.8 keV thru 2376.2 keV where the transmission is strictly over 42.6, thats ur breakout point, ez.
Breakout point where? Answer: 2365.0 keV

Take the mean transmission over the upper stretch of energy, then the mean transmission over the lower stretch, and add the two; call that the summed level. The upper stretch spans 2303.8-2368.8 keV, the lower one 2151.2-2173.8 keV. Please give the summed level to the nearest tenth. 82.9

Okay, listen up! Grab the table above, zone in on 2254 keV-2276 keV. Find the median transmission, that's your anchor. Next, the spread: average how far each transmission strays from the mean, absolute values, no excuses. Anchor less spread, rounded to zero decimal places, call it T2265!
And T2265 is 40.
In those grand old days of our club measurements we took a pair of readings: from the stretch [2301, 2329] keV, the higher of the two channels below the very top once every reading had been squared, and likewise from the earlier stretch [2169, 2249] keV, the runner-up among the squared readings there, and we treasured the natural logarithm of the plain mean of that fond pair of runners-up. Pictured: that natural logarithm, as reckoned 7.59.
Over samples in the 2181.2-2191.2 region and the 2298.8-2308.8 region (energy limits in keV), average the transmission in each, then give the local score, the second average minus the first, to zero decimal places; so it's -11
